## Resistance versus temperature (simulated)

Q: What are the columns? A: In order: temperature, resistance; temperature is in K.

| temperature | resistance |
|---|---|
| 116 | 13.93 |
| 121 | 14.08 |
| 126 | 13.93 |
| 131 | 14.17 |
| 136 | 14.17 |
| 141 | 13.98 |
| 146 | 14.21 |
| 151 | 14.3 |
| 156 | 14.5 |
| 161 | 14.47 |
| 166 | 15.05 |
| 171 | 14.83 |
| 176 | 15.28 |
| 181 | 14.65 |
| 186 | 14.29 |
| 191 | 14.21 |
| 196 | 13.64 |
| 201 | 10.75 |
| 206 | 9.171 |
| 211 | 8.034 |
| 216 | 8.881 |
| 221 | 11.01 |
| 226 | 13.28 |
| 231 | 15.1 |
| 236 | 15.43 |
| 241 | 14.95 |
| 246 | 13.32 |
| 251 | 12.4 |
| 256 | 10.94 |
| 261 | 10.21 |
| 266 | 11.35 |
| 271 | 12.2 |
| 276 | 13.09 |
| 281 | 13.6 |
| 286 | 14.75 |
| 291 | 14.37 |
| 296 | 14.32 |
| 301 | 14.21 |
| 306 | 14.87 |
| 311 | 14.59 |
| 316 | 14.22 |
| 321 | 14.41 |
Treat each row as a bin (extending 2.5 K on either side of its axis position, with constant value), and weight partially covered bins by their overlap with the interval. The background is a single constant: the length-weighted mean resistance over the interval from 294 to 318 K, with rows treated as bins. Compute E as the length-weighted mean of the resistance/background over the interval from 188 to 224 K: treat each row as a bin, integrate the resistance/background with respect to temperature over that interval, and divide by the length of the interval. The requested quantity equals 0.75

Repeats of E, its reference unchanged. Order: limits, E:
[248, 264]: 0.78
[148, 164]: 1.00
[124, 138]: 0.98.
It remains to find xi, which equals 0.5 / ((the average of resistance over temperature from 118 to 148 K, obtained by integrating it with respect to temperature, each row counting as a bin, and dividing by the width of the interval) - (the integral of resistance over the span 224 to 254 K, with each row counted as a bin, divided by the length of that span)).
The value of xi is 11.3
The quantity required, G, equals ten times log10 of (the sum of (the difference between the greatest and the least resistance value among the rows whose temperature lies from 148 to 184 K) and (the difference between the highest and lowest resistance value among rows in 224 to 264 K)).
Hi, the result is 7.92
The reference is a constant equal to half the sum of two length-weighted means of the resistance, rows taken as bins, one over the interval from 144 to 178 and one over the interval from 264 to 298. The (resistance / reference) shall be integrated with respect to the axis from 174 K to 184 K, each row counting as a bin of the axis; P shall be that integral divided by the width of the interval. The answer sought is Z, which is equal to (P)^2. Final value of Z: 1.13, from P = 1.06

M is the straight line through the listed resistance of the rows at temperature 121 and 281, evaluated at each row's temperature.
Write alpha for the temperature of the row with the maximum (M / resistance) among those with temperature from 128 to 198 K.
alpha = 196 K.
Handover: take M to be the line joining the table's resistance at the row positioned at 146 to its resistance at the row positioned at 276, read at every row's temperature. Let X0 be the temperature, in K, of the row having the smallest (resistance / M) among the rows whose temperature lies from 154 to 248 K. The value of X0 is 211 K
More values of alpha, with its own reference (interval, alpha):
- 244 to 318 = 261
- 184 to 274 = 211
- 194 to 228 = 211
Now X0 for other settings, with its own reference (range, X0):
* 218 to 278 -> 261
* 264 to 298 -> 266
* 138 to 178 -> 141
